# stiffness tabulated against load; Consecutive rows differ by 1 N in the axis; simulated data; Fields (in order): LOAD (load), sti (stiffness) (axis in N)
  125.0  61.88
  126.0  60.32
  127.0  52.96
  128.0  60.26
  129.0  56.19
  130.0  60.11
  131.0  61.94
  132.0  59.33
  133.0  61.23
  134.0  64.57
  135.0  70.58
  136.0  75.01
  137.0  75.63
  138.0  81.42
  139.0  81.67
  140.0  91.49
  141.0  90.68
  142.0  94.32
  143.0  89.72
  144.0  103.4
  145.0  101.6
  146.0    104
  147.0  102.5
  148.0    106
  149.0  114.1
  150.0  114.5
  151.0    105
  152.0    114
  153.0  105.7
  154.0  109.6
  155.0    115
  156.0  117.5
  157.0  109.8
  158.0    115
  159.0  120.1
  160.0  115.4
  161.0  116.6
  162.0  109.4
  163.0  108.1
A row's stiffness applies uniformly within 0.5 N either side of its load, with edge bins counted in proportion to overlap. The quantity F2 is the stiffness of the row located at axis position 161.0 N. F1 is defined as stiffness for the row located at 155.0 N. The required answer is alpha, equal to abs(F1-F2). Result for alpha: 2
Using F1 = 115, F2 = 116.6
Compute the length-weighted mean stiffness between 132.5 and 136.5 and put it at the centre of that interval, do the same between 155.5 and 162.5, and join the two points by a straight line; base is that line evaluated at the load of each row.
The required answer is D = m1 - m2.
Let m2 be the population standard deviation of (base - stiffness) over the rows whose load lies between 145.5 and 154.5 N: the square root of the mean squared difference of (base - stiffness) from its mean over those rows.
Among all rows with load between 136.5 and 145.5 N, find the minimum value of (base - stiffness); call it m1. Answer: -22.6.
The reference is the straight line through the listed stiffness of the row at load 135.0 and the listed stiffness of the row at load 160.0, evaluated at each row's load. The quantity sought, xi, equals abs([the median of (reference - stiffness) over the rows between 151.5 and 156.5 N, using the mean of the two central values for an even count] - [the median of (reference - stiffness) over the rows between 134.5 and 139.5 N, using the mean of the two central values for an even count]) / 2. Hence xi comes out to 3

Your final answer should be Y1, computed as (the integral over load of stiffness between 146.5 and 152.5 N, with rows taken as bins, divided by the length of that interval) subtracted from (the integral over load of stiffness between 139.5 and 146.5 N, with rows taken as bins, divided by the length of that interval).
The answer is -13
